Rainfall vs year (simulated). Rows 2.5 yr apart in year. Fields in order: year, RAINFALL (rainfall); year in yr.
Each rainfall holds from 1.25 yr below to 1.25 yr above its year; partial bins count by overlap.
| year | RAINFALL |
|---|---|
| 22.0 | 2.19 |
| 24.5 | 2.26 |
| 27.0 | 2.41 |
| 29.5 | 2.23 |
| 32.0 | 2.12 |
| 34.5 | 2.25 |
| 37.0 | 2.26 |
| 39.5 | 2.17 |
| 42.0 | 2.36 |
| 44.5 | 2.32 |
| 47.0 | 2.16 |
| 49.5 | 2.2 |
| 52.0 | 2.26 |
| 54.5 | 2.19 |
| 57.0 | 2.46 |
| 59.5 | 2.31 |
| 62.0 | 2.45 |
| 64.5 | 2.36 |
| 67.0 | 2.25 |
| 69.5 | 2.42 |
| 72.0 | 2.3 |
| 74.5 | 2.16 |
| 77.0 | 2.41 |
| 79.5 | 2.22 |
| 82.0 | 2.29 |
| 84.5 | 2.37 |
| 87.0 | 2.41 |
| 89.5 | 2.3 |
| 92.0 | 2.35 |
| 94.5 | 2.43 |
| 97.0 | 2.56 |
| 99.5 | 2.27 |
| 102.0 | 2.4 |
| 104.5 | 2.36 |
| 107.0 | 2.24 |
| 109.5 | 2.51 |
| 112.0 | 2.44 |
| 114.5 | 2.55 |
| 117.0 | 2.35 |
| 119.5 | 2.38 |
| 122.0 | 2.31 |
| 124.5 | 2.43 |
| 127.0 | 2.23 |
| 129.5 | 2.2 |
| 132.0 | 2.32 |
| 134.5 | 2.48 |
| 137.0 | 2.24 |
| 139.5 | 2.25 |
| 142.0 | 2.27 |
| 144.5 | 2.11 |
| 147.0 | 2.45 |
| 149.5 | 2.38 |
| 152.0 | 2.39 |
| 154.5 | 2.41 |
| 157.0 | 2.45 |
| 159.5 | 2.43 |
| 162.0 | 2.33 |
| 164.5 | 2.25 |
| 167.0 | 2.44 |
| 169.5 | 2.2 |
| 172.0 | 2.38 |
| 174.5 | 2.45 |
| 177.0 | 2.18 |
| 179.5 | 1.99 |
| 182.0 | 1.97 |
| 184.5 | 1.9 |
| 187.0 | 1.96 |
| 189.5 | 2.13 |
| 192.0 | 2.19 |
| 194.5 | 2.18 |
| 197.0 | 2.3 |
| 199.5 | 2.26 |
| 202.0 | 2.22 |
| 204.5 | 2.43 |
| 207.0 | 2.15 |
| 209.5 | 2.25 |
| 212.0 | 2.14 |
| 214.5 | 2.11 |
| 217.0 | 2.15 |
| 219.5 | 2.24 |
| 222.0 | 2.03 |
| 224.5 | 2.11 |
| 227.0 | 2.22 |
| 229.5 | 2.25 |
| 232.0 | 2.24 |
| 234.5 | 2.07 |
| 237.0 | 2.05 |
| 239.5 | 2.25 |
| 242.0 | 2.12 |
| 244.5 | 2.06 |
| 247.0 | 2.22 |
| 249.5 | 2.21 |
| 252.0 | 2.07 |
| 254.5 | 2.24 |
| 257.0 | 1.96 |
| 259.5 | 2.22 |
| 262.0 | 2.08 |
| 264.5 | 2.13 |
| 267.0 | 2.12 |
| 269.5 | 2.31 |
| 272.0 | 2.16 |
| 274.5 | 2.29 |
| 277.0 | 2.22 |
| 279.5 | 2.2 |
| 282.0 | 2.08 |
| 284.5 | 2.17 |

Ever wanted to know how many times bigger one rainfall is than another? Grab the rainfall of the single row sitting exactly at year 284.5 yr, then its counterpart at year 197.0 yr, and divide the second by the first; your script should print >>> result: 1.06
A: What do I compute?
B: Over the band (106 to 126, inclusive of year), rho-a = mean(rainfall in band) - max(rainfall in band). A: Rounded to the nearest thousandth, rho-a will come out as -0.149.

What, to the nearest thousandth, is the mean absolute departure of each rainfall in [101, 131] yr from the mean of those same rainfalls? 0.085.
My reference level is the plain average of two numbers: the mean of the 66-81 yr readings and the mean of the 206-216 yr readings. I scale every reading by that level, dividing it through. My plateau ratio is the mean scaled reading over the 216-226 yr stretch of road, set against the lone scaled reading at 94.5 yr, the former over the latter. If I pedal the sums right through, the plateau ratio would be 0.88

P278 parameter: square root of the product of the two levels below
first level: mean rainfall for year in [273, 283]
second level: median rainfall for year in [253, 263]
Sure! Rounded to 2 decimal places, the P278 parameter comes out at 2.17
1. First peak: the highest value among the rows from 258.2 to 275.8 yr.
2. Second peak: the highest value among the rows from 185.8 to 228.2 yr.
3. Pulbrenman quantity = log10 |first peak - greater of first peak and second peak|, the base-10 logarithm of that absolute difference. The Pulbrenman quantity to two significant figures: -0.92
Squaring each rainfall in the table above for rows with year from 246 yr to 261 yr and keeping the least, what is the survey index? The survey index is 3.84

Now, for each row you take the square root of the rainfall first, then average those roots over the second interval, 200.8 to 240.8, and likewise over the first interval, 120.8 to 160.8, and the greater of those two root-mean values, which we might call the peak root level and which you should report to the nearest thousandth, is 1.527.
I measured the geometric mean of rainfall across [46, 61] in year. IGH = 2.26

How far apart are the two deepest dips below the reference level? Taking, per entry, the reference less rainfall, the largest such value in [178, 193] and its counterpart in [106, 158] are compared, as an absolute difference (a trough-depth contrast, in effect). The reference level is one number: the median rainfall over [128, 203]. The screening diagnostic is 0.21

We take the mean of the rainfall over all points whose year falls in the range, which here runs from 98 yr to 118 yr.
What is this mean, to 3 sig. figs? 2.39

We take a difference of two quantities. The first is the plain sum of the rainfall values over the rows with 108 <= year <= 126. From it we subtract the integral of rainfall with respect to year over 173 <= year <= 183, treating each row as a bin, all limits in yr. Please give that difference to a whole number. -5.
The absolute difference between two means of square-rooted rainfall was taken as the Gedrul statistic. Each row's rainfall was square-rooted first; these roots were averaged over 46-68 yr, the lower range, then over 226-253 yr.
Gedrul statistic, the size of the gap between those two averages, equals 0.045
